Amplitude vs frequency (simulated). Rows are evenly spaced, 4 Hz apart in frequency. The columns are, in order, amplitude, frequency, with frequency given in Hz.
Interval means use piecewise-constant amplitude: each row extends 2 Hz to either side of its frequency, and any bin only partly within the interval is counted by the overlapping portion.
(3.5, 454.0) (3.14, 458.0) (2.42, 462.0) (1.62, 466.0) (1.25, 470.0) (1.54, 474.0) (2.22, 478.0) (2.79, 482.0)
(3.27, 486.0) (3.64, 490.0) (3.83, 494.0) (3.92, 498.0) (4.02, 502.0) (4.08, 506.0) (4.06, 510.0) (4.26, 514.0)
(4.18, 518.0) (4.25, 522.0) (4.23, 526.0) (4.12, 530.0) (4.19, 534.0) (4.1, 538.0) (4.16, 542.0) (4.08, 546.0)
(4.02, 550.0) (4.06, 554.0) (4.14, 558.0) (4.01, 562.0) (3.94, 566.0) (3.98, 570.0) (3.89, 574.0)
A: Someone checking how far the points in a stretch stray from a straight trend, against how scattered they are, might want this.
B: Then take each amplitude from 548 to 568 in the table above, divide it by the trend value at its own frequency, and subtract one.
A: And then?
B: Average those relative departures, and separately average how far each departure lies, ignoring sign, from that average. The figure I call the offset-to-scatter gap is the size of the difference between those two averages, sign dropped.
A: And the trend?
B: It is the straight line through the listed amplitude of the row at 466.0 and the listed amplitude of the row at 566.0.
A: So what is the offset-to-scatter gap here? 0.0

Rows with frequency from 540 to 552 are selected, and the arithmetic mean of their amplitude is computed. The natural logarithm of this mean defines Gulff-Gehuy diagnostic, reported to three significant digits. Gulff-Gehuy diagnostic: 1.41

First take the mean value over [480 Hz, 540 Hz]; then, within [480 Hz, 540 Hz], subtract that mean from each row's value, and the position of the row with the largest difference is 514.0 Hz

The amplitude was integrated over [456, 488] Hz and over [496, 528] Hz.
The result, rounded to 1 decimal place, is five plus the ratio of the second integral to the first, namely 6.8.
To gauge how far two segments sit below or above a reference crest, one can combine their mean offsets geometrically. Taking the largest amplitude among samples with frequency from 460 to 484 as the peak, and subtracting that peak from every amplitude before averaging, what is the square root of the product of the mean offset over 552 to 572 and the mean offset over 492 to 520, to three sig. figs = 1.25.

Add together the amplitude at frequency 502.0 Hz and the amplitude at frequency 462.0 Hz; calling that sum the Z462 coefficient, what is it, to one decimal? 6.4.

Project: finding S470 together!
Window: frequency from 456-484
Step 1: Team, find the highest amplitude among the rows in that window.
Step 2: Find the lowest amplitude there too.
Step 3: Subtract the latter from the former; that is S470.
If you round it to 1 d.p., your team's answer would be 1.9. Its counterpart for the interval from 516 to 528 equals 0.1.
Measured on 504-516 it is 0.2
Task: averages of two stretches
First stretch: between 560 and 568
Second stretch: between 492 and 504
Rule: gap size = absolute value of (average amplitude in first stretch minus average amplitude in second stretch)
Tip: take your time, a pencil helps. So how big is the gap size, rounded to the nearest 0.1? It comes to 0.1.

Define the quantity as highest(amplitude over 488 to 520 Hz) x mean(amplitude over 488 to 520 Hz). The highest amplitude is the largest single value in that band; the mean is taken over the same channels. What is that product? 17.0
